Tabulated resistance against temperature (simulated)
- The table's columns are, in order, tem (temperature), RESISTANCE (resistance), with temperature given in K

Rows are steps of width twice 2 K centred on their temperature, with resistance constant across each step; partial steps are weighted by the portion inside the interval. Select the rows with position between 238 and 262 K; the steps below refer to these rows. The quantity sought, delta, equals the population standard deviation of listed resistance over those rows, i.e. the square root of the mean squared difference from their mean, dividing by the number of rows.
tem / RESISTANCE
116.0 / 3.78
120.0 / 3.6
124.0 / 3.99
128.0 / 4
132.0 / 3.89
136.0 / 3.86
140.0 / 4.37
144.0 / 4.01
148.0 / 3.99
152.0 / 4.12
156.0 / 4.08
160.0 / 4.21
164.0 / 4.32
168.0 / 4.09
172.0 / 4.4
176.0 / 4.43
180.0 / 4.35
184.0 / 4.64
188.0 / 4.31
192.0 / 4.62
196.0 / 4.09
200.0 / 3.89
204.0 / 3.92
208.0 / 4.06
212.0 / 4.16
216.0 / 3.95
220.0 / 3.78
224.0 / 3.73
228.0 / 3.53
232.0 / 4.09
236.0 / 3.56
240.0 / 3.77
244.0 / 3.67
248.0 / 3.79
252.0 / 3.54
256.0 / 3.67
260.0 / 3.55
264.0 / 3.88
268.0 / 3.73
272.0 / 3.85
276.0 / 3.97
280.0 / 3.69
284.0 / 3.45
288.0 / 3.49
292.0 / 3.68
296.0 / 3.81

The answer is 0.10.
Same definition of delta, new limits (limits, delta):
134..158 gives 0.16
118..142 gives 0.23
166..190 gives 0.16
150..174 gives 0.12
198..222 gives 0.12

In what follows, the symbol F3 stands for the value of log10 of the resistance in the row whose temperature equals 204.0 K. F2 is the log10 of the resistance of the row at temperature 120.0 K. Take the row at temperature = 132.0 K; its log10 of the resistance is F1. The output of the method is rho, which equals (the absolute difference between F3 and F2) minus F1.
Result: -0.553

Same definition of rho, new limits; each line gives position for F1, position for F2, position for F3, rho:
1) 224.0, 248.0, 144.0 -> -0.547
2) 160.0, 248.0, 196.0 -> -0.591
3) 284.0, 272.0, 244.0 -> -0.517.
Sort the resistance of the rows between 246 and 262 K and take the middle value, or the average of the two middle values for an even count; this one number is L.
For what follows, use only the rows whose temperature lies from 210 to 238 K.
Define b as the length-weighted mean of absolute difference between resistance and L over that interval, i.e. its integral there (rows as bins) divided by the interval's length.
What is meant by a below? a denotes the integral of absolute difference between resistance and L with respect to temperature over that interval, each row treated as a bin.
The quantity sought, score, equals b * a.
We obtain 2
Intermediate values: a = 7.2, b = 0.26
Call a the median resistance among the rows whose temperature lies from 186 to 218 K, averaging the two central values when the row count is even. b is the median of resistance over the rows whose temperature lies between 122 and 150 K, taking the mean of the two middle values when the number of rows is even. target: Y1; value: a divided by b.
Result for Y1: 1.02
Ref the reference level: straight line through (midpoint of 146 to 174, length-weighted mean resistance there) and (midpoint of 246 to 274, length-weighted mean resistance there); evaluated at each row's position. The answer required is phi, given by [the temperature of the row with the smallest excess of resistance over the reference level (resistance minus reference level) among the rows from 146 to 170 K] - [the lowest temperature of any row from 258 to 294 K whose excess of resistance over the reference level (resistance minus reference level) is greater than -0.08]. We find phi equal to -116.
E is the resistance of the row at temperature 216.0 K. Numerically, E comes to 3.95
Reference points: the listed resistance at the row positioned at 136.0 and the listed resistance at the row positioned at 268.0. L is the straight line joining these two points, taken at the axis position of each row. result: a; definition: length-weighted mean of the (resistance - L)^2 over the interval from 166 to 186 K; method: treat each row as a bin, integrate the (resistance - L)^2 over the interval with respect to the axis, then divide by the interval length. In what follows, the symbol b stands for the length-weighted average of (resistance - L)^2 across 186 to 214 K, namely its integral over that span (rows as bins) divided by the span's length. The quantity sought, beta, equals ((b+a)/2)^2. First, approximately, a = 0.35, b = 0.18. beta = 0.07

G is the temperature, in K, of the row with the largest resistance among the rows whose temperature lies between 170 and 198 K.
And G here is 184.0 K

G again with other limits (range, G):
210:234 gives 212.0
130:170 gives 140.0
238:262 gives 248.0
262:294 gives 276.0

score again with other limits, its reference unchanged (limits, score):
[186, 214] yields 8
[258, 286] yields 1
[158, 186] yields 15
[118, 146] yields 3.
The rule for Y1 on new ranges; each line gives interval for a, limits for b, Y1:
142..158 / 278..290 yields 1.16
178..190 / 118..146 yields 1.09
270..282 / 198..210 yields 0.98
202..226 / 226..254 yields 1.07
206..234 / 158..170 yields 0.94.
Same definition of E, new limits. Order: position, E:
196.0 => 4.09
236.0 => 3.56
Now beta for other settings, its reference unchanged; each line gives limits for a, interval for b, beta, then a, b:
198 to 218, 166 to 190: 0.04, 0.05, 0.33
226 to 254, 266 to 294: 0.00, 0.04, 0.03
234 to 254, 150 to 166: 0.01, 0.02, 0.13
